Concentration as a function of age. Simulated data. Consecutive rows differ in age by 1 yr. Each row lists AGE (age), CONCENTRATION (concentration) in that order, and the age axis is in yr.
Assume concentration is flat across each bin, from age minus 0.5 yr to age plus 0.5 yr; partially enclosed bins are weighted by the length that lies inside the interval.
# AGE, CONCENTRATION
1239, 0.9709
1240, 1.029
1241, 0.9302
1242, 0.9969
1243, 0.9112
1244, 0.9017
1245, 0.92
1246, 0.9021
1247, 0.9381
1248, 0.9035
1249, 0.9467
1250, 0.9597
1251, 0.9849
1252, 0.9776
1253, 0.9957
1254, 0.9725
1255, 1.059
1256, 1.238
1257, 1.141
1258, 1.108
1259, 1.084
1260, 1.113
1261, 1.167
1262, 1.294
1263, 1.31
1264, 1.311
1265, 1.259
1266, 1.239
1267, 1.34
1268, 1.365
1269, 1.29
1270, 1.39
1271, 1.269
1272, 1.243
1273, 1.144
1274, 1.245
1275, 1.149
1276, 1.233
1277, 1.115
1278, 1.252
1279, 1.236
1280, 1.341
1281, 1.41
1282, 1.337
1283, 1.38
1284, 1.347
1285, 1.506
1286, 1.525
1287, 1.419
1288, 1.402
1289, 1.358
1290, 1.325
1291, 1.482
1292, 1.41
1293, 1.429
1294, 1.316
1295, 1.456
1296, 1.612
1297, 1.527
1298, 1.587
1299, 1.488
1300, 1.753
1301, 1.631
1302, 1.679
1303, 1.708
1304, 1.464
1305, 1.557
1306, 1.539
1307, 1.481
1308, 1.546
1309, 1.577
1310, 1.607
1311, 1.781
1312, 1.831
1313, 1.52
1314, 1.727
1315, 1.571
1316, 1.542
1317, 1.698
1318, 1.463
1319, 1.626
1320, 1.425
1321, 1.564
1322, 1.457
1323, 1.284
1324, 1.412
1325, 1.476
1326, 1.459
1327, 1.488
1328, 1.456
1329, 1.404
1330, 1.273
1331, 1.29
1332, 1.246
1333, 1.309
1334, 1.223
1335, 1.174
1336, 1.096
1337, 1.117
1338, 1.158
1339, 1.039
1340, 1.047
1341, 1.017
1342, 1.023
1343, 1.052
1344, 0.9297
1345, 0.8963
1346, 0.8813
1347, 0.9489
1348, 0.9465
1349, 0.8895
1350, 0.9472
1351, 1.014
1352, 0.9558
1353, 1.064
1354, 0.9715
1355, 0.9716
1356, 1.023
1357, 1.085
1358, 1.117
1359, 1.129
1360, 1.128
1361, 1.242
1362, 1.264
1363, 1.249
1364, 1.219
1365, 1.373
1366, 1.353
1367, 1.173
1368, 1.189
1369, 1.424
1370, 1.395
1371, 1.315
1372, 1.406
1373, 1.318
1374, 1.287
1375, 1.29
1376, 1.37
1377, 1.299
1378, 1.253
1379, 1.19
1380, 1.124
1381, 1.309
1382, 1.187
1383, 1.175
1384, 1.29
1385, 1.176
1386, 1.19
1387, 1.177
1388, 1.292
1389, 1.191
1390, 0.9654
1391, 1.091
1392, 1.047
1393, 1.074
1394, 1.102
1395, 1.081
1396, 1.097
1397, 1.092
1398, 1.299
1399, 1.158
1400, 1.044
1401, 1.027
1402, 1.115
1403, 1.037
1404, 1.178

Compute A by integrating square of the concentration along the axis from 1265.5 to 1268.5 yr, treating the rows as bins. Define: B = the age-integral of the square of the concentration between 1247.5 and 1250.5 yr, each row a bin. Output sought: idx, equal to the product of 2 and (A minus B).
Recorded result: 5.1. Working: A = 5.2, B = 2.6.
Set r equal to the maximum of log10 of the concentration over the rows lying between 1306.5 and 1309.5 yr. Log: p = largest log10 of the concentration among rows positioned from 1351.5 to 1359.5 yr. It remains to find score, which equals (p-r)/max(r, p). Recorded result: -0.7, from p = 0.05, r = 0.20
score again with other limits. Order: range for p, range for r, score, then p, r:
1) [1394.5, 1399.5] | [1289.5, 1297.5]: -0.5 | 0.11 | 0.21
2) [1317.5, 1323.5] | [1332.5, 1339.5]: 0.4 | 0.21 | 0.12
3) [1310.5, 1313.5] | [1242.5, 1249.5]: 1.1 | 0.26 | -0.02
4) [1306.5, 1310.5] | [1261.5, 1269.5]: 0.3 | 0.21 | 0.14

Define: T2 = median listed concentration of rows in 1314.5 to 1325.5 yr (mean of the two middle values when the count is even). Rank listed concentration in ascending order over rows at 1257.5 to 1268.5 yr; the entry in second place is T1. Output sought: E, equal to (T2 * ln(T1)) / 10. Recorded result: 0.02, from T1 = 1.108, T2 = 1.48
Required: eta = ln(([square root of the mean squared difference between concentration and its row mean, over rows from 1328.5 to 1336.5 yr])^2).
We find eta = -4.9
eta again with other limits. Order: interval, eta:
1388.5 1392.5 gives -5.0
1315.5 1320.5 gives -4.6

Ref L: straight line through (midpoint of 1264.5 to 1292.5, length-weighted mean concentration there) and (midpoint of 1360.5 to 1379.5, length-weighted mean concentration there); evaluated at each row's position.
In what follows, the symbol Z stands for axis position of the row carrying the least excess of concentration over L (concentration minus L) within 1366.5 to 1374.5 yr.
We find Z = 1367 yr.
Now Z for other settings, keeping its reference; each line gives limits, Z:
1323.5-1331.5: 1330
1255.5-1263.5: 1259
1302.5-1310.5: 1304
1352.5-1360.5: 1354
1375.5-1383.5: 1380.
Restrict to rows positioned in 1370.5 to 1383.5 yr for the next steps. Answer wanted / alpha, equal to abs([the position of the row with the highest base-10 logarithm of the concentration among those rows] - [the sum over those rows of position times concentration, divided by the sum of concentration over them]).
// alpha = 4.8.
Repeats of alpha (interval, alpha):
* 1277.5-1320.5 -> 12.2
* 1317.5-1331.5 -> 5.3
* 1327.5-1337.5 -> 4.3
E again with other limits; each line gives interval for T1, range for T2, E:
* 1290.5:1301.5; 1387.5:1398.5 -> 0.04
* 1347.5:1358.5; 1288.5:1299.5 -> -0.01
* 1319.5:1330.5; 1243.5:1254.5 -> 0.02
